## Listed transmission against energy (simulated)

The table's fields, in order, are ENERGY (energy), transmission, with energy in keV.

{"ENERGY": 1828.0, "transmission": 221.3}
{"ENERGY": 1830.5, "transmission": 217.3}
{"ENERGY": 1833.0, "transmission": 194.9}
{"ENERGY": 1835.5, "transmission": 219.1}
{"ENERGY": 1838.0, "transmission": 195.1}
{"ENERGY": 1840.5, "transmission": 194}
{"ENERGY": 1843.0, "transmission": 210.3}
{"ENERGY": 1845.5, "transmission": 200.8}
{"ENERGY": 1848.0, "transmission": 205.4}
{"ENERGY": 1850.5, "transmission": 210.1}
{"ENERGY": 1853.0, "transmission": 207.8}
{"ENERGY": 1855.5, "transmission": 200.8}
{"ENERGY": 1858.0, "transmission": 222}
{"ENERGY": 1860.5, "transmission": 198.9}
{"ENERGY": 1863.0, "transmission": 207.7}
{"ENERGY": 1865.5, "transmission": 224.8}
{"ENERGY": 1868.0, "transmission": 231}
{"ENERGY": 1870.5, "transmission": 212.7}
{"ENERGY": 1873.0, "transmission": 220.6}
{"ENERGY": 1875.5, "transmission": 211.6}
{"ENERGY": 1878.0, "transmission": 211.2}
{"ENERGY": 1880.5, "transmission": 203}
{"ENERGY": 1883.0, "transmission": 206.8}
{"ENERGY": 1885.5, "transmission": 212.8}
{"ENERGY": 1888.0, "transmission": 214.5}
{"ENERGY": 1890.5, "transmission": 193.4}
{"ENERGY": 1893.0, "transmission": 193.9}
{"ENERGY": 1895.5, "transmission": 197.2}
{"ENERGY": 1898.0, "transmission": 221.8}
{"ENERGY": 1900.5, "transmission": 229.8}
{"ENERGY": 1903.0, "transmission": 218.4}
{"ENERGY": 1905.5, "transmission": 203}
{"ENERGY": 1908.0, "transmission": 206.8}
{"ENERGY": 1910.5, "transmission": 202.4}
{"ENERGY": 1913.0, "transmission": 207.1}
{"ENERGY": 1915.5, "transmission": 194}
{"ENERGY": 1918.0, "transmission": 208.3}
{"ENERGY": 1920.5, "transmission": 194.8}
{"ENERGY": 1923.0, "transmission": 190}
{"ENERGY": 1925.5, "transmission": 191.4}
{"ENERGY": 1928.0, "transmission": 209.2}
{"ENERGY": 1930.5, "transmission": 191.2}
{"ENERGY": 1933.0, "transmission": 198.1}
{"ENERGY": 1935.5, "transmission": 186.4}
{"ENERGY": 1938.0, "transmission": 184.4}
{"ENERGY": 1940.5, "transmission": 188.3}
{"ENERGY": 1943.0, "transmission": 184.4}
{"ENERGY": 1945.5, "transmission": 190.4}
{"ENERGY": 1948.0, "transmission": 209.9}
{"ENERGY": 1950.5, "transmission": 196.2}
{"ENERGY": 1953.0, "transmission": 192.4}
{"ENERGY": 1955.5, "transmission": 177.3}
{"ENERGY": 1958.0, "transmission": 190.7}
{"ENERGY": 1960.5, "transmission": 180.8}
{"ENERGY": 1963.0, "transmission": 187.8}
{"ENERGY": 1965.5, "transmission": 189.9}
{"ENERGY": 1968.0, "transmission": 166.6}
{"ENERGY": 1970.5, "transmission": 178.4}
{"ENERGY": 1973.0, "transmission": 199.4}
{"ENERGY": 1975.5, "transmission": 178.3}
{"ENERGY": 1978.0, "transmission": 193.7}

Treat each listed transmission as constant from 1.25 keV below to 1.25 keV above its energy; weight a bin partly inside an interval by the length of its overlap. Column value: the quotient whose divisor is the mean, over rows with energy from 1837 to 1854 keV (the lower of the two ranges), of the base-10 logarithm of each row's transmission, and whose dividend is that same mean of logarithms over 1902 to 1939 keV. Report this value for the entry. 0.996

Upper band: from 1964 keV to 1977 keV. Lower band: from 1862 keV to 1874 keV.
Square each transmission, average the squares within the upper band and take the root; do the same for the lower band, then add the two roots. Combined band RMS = 402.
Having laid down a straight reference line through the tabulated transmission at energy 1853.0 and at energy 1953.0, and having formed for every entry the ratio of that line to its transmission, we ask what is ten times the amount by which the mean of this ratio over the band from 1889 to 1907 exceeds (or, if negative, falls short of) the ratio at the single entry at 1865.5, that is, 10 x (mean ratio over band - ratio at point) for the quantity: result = 0.53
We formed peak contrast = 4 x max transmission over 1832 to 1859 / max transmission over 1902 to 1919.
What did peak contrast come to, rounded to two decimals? 4.07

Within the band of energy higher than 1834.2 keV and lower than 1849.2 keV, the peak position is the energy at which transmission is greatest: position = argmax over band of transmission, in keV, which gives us 1835.5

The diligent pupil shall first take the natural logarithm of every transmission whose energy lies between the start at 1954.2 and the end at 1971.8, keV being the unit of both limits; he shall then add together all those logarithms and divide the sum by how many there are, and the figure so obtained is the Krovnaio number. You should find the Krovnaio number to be 5.20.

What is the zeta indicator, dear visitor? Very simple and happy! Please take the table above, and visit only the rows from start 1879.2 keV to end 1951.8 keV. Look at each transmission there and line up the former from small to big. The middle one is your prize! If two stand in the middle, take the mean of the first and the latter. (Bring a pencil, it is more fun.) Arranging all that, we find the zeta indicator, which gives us 198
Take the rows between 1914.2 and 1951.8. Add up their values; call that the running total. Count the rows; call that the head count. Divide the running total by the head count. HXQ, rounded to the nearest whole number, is 194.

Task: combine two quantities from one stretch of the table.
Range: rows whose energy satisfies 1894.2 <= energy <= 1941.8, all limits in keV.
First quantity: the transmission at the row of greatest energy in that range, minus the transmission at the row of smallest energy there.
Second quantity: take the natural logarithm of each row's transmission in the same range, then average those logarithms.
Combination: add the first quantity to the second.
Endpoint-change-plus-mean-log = -4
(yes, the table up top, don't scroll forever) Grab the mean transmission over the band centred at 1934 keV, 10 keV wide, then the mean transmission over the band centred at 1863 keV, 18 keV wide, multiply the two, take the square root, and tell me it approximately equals 202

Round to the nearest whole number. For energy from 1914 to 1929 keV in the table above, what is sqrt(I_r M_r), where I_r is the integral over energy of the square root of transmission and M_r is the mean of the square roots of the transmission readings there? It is 54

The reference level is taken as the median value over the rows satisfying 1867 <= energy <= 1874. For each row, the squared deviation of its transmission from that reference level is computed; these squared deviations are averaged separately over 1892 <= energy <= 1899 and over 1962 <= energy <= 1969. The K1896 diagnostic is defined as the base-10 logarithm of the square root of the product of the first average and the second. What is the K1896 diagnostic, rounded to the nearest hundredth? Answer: 2.92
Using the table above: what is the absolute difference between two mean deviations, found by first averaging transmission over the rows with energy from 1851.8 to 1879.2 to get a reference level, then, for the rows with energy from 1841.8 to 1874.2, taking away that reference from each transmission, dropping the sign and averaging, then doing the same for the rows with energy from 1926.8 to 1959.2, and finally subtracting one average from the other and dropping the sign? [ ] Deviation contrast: 13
